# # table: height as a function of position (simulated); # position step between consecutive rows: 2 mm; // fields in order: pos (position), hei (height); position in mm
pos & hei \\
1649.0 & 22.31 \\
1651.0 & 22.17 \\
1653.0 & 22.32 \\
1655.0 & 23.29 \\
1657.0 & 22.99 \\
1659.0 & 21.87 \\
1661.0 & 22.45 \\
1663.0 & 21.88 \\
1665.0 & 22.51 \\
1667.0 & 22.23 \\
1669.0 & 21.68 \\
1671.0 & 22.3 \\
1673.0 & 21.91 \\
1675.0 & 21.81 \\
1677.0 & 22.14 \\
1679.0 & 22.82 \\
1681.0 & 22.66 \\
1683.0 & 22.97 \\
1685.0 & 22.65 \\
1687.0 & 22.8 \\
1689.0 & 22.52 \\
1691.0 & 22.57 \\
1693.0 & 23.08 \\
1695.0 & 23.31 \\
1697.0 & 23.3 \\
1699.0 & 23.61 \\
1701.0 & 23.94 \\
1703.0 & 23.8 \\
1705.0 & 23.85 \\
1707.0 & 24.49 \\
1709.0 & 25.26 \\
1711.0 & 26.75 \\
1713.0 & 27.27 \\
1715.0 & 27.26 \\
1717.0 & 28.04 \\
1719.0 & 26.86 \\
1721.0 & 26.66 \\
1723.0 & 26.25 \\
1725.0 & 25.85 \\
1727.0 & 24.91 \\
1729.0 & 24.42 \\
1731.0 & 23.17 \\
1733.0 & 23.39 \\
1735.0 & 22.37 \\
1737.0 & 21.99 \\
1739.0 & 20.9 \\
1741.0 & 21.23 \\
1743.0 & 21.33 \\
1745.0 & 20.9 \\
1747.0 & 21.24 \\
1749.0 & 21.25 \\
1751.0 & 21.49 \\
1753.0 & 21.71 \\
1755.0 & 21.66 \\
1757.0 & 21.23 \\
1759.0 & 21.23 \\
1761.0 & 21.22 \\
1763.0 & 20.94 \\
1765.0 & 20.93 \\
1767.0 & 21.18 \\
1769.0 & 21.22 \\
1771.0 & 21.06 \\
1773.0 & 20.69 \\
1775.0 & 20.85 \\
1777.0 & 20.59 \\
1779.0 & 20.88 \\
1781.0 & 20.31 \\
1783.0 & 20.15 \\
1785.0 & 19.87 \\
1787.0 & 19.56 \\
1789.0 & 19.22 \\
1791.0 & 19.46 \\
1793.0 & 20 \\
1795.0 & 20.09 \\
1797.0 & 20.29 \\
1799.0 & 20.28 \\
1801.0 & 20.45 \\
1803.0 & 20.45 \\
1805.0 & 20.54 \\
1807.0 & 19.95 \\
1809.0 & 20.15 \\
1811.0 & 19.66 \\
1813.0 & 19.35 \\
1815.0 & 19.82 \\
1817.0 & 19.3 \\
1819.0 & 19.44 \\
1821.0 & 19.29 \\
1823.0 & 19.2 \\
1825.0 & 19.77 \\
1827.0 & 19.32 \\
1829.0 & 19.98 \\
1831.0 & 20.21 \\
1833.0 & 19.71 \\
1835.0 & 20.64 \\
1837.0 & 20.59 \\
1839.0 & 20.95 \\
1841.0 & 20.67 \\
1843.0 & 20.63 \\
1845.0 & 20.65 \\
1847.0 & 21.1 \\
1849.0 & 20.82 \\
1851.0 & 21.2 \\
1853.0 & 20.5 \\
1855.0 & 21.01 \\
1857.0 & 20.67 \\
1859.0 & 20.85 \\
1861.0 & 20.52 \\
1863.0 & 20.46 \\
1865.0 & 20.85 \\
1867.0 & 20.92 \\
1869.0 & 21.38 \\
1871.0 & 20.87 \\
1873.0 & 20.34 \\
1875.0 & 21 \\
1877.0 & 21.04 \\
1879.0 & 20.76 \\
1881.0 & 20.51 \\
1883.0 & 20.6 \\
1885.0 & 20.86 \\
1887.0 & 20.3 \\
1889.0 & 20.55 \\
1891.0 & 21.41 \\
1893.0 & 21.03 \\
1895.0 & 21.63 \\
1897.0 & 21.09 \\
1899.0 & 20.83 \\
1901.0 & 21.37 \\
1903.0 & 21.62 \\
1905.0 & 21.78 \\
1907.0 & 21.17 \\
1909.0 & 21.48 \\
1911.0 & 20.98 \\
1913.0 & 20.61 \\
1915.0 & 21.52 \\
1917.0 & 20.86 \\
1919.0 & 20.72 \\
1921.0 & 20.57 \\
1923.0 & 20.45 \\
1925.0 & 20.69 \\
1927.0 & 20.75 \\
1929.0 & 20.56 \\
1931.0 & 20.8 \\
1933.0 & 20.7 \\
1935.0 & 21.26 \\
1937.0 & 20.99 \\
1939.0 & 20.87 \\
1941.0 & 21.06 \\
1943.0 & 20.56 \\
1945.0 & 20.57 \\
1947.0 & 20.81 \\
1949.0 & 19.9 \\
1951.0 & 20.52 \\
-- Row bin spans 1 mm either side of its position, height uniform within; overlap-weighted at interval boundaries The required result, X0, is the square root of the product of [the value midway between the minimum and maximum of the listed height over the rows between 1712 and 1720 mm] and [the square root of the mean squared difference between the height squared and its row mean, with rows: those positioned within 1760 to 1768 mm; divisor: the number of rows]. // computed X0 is 12.4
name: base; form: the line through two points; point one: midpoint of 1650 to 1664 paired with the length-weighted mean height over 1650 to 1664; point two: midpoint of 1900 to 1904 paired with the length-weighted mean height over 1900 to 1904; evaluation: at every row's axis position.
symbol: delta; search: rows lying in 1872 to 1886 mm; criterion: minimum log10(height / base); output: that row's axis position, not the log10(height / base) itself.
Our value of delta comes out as 1873.0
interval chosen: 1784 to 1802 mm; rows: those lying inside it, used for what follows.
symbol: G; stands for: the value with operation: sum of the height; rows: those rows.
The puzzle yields 179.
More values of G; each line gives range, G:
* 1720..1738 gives 219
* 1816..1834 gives 176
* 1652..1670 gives 201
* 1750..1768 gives 192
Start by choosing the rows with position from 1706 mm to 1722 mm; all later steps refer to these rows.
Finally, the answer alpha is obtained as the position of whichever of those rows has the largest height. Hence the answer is 1717.0 mm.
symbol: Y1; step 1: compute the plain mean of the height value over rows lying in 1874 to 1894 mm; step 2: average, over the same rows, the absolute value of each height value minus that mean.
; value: 0.26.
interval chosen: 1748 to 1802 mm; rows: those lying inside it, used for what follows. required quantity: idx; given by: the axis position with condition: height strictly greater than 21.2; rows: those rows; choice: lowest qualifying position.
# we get 1749.0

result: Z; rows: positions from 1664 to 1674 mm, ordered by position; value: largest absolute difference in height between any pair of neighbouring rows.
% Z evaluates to 0.62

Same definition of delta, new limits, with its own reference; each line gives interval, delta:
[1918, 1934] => 1923.0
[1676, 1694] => 1677.0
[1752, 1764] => 1763.0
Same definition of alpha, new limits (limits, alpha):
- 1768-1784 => 1769.0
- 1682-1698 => 1695.0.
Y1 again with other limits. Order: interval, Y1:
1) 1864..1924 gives 0.33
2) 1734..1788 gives 0.43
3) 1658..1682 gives 0.31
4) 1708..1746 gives 2.16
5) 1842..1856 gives 0.22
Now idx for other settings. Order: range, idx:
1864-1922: 1869.0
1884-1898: 1891.0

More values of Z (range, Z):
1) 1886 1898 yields 0.86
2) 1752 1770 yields 0.43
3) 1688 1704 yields 0.51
